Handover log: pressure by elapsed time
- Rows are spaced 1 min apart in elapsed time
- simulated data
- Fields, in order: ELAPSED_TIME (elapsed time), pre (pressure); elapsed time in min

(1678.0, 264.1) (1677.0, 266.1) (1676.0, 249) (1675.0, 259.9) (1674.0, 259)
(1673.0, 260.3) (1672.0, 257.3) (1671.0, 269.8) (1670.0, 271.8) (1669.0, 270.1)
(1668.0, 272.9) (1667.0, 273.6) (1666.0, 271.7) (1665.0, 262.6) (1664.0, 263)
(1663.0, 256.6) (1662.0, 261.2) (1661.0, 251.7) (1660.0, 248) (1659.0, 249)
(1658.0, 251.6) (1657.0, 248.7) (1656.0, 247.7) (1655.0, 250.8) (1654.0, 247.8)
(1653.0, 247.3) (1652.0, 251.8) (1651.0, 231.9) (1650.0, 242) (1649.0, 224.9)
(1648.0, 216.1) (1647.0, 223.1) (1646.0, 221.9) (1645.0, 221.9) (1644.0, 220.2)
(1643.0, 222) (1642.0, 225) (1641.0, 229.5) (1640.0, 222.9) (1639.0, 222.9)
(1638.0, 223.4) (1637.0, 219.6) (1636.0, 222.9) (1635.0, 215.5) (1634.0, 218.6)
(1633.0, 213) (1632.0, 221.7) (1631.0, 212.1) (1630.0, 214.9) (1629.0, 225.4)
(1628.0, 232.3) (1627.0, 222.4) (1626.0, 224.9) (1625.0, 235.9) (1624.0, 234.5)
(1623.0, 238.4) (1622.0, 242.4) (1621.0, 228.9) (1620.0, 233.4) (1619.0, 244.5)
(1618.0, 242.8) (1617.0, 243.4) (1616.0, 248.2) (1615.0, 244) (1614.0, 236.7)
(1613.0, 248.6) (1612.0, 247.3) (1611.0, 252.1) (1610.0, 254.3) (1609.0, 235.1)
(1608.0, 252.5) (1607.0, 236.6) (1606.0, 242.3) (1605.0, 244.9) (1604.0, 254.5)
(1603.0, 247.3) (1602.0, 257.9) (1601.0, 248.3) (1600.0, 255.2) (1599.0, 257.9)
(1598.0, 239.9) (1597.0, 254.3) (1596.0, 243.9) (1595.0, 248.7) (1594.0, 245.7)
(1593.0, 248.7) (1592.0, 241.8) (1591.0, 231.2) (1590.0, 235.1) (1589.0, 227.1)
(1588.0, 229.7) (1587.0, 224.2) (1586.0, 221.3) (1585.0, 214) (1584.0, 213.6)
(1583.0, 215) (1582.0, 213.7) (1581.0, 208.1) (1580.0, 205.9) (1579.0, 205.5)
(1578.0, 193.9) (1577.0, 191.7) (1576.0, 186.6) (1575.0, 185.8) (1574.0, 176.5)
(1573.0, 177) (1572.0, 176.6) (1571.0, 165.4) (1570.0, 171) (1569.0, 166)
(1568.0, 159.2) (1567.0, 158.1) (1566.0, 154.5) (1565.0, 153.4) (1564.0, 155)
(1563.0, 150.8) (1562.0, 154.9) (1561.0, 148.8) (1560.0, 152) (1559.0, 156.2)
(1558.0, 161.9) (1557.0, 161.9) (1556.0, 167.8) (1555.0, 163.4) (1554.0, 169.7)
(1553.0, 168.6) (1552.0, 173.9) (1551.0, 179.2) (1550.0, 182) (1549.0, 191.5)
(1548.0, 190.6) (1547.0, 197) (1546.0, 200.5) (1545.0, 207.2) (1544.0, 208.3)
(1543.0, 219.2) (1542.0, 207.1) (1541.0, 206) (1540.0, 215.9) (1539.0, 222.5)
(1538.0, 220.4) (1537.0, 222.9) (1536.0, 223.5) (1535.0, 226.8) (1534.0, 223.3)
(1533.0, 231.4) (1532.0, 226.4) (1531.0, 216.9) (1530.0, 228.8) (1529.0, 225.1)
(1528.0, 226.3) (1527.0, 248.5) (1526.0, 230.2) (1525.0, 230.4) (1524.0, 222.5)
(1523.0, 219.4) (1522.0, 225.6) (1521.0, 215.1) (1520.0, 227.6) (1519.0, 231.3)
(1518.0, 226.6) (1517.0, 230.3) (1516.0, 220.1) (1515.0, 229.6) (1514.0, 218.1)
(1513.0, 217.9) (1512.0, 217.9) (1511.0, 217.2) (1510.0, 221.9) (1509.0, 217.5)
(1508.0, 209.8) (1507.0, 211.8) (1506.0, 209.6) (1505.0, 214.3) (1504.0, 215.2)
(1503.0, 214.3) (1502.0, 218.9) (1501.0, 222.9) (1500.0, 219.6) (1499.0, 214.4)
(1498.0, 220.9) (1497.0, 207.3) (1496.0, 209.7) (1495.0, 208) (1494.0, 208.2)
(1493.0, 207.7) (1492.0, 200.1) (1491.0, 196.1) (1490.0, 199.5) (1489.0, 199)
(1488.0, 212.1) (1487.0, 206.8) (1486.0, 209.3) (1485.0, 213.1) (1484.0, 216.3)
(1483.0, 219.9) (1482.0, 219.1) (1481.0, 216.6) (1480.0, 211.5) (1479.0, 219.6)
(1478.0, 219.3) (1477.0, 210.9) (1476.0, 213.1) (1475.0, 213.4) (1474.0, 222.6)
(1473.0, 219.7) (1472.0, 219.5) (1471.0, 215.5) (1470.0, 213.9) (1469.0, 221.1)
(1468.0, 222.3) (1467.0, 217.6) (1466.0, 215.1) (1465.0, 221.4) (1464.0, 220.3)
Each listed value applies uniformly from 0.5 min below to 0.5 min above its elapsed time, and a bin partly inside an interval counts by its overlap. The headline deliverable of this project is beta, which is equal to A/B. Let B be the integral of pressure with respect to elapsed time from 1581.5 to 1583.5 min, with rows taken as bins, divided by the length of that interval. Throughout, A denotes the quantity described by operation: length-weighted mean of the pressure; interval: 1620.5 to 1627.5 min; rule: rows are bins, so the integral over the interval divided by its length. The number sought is 1.08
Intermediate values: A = 232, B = 214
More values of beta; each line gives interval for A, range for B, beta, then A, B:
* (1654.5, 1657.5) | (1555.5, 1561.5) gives 1.58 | 249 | 158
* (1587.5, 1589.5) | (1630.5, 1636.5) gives 1.05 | 228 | 217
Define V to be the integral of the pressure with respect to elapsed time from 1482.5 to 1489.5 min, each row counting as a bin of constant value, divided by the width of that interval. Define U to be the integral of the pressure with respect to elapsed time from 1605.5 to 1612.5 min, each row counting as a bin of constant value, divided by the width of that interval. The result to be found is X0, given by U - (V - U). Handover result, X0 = 281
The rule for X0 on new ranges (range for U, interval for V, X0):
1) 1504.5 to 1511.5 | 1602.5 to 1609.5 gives 184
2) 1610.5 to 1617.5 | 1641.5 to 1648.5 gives 270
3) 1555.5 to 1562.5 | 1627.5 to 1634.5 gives 96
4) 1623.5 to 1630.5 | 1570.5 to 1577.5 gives 274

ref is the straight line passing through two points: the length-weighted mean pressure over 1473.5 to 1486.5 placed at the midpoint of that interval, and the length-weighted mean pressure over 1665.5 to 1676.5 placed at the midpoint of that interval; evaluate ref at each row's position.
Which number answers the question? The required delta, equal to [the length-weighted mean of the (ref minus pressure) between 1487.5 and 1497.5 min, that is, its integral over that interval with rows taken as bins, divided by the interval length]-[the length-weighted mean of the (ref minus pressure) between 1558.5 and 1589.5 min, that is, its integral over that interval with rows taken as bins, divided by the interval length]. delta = -42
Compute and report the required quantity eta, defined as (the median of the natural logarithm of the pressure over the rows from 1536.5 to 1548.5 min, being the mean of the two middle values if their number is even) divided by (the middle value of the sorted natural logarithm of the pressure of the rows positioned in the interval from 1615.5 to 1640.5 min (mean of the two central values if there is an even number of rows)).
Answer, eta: 0.99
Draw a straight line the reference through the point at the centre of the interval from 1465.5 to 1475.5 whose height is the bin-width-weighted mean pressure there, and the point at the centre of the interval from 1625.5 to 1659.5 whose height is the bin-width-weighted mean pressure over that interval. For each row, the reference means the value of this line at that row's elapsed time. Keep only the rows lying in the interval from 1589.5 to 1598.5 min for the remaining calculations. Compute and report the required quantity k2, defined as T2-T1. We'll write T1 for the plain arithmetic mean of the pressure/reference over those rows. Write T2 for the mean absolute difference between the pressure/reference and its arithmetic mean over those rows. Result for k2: -1.05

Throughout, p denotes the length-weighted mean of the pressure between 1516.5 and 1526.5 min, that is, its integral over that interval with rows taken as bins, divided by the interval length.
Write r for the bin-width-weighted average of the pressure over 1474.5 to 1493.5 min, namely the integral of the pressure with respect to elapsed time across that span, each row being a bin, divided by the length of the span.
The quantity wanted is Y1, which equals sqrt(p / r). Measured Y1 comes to 1.04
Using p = 226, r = 211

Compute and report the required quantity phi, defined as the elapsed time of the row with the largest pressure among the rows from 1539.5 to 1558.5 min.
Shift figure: 1543.0 min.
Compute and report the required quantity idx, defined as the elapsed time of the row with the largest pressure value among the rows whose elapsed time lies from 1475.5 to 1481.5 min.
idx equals 1479.0 min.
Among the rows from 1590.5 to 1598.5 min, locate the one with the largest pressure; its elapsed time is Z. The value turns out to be 1597.0 min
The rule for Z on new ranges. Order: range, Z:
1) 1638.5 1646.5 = 1641.0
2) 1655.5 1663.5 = 1662.0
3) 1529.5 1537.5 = 1533.0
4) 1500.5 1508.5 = 1501.0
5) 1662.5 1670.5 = 1667.0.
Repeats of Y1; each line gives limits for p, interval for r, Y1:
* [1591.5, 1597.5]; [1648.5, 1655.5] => 1.01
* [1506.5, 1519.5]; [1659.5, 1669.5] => 0.92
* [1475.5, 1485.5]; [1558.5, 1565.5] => 1.19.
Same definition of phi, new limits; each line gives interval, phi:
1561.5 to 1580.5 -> 1580.0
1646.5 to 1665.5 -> 1664.0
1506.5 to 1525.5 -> 1519.0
